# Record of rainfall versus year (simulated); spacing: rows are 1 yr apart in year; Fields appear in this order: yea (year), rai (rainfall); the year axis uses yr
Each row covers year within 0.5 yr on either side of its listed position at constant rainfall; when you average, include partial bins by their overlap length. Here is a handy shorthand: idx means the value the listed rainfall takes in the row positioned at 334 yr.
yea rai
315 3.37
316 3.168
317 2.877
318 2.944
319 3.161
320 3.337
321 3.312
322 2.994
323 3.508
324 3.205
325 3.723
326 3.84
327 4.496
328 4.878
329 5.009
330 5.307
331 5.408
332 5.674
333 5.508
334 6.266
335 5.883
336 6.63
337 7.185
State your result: 6.266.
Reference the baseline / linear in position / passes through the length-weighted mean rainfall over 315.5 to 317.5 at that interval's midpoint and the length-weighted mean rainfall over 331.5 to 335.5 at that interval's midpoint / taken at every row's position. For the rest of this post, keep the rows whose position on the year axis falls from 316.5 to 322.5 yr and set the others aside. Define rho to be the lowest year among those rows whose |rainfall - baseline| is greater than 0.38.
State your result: 321 yr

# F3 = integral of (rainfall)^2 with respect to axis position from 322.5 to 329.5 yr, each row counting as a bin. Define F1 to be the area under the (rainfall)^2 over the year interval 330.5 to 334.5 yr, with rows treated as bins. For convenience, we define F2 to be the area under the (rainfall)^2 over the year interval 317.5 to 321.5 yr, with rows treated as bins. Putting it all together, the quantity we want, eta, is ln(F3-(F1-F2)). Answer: 3.40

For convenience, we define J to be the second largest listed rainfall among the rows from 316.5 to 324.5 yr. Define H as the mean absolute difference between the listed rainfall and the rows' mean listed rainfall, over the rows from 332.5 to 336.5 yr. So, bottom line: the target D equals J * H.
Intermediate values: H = 0.38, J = 3.337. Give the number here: 1.3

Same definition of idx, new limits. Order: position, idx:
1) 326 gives 3.84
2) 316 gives 3.168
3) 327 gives 4.496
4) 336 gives 6.63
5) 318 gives 2.944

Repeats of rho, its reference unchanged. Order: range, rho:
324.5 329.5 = 325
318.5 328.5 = 321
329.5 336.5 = 336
